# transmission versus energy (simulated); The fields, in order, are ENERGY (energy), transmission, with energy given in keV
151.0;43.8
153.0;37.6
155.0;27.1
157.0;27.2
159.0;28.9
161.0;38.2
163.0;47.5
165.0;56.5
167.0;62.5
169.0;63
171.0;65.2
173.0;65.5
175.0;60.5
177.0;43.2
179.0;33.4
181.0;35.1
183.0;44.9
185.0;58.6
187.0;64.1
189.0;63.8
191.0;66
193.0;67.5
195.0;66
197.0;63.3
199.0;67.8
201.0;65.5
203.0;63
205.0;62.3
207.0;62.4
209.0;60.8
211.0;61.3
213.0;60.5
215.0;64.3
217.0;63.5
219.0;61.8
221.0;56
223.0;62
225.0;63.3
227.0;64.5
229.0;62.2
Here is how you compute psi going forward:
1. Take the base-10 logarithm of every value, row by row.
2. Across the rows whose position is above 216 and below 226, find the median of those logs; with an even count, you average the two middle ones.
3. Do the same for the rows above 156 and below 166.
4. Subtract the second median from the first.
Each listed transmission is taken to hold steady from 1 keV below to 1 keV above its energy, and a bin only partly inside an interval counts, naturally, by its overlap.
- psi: 0.21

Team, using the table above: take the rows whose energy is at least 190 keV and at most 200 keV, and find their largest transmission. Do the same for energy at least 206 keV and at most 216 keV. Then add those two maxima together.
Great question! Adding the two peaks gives 132.1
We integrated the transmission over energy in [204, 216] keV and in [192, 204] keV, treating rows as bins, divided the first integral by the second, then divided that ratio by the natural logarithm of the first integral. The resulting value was 0.14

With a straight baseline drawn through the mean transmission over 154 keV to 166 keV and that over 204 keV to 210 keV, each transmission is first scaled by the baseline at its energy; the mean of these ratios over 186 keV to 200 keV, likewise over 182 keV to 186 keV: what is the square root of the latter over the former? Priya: 0.93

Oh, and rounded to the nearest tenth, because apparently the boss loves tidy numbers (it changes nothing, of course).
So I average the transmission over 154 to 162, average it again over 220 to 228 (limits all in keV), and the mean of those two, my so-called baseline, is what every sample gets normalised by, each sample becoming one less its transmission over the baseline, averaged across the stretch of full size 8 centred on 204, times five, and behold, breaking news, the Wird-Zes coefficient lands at -1.9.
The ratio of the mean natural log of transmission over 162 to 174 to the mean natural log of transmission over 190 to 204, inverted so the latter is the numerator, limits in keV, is 1.02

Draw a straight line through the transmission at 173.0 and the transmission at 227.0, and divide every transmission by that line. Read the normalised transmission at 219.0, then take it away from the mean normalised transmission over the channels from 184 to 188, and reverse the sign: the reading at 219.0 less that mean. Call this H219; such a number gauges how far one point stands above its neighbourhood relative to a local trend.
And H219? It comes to 0.016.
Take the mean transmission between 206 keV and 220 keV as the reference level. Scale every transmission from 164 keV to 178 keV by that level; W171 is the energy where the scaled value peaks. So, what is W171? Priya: 173.0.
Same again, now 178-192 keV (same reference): 191.0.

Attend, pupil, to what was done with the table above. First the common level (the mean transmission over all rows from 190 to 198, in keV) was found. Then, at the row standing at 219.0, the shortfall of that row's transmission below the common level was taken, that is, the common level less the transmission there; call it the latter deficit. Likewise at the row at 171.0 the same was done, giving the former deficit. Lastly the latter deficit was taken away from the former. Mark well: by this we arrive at -3.4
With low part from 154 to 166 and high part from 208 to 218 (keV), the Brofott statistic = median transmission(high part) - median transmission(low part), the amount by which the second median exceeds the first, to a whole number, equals 28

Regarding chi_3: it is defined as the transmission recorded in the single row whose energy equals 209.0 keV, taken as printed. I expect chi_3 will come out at 60.8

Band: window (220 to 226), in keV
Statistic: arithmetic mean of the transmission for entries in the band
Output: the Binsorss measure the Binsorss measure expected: 60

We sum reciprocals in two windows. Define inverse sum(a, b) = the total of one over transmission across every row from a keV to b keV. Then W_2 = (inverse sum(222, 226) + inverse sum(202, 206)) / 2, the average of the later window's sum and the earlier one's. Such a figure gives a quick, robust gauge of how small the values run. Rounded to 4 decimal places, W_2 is 0.0319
